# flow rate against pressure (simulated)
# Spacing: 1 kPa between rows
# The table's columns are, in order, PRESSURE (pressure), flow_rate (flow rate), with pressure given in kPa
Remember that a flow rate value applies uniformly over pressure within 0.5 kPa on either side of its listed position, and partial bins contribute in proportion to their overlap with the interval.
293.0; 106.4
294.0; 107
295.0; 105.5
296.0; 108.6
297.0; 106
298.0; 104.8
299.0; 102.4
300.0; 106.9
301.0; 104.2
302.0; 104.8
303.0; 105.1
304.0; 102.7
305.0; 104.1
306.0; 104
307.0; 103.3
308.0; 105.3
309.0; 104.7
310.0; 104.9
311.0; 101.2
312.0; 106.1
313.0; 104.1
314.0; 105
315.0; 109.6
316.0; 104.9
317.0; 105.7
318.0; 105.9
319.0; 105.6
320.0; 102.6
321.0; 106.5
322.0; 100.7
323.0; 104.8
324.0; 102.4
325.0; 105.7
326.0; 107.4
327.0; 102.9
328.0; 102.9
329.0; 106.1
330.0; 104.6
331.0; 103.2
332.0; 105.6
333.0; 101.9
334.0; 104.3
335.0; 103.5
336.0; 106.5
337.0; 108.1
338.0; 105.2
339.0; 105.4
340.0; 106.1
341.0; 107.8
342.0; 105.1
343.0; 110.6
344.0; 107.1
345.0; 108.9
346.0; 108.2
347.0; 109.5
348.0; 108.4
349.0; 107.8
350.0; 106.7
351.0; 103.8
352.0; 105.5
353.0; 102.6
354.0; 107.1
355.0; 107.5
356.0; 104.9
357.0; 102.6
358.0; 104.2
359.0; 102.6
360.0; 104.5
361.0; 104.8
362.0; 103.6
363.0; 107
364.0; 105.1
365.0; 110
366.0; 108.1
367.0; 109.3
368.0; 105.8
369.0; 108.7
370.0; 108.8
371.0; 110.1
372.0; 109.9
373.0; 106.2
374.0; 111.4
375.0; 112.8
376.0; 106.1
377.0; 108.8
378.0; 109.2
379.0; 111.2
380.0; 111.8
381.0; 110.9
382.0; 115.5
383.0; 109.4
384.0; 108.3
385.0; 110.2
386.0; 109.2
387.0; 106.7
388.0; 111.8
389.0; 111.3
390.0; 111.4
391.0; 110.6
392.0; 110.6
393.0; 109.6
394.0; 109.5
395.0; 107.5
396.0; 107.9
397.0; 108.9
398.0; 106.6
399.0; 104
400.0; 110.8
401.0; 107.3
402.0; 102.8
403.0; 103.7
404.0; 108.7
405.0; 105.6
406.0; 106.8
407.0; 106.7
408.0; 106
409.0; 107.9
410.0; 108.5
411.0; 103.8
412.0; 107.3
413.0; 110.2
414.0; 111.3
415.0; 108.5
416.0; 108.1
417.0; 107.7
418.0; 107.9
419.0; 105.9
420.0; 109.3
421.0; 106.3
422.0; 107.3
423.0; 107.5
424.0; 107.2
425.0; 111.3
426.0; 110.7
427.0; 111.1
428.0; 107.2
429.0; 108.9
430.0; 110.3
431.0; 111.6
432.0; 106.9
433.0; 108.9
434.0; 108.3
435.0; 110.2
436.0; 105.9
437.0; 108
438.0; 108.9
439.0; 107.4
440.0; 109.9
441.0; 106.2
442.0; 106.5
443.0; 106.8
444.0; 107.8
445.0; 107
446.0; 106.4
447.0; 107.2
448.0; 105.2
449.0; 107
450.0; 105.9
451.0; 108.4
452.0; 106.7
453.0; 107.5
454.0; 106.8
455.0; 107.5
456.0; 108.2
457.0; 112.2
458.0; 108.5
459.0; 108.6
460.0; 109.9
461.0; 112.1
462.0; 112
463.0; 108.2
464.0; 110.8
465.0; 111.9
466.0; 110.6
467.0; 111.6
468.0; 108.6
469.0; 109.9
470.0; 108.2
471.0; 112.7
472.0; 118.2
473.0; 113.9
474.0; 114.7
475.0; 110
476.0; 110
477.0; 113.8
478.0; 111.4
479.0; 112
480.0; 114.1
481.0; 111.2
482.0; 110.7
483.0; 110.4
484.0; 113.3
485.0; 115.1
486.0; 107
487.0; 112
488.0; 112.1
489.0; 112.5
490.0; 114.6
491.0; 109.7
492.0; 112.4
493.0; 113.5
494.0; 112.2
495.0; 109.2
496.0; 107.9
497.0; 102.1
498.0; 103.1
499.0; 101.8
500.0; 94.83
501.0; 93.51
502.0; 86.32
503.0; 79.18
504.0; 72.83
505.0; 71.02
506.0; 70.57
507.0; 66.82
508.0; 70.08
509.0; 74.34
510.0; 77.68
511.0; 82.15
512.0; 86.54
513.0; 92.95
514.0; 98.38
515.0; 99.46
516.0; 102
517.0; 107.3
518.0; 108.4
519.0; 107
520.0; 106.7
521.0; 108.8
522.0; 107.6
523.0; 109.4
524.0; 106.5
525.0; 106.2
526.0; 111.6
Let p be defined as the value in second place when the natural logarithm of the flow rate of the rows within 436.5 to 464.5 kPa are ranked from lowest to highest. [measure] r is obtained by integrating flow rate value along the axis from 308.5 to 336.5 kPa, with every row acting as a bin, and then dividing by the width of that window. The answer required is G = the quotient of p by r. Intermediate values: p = 4.66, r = 105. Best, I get 0.0446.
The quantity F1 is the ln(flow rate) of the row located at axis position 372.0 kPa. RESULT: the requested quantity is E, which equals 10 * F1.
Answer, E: 47.0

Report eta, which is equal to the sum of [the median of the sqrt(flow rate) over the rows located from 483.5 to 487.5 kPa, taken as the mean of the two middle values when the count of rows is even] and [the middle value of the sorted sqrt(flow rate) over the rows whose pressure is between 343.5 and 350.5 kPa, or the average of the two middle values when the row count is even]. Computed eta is 21.0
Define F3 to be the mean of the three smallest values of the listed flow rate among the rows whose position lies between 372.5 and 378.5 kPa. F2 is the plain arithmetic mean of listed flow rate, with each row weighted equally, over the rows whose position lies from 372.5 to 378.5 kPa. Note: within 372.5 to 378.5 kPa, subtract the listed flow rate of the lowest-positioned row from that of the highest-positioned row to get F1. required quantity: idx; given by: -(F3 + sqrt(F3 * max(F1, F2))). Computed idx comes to -215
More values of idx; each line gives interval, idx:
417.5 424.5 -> -213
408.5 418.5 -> -213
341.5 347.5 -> -214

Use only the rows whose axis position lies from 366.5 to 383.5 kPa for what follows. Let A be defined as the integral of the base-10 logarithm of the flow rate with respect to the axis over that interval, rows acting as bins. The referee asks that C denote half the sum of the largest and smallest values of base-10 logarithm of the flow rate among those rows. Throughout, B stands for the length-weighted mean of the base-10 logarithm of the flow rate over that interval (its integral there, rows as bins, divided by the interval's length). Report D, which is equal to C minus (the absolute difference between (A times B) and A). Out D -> -34.0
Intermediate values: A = 34.7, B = 2.04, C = 2.04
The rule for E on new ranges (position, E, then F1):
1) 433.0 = 46.9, 4.69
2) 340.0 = 46.6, 4.66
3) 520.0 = 46.7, 4.67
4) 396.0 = 46.8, 4.68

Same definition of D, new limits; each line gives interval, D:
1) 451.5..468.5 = -34.0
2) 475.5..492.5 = -34.5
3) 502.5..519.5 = -28.6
